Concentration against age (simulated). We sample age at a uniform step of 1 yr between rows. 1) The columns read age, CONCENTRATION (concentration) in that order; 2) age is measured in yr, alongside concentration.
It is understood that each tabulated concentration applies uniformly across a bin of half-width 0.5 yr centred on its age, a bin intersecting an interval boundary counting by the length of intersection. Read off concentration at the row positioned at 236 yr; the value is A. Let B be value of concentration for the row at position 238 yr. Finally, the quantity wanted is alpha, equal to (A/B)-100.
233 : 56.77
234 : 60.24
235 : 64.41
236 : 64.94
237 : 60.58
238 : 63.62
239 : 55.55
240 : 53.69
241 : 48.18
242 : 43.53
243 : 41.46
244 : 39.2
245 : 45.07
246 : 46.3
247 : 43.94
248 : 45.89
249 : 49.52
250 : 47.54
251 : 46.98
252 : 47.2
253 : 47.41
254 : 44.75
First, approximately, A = 64.94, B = 63.62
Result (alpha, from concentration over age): -99.0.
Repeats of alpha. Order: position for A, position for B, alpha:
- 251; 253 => -99.0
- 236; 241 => -98.7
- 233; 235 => -99.1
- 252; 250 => -99.0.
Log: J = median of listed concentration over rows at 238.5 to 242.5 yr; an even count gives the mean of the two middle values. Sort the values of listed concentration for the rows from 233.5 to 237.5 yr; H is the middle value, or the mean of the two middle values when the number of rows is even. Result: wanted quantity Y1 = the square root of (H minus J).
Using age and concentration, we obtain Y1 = 3.4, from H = 62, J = 50.9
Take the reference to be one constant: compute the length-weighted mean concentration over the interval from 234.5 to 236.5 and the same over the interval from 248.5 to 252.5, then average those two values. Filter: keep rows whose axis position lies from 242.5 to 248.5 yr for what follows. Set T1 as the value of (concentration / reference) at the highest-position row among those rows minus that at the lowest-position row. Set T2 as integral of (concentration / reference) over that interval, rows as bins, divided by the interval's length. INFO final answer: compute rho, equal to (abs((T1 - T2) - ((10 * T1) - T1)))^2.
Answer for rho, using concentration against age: 2.0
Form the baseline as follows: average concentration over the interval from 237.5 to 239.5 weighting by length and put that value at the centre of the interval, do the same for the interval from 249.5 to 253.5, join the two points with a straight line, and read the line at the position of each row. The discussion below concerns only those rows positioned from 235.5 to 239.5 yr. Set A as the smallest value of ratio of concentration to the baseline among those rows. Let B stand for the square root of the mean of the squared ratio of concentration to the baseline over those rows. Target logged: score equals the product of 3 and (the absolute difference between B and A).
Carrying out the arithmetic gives 0.214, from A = 0.94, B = 1.01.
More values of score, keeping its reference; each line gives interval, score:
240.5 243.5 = 0.120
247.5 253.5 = 0.235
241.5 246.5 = 0.226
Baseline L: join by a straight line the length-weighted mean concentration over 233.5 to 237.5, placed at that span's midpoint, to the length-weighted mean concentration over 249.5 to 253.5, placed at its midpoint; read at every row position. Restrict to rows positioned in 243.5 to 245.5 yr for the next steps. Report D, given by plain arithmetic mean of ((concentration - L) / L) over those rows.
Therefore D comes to -0.22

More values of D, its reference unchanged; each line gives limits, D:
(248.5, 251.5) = -0.01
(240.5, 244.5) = -0.23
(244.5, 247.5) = -0.14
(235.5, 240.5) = -0.01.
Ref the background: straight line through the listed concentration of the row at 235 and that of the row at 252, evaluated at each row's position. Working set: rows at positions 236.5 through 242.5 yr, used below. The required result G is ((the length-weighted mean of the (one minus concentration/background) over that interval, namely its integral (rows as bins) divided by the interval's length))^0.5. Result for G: 0.31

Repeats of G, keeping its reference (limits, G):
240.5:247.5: 0.45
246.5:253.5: 0.21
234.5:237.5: 0.04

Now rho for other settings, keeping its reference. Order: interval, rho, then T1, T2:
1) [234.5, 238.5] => 1.0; -0.01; 1.13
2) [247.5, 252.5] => 1.1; 0.02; 0.84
